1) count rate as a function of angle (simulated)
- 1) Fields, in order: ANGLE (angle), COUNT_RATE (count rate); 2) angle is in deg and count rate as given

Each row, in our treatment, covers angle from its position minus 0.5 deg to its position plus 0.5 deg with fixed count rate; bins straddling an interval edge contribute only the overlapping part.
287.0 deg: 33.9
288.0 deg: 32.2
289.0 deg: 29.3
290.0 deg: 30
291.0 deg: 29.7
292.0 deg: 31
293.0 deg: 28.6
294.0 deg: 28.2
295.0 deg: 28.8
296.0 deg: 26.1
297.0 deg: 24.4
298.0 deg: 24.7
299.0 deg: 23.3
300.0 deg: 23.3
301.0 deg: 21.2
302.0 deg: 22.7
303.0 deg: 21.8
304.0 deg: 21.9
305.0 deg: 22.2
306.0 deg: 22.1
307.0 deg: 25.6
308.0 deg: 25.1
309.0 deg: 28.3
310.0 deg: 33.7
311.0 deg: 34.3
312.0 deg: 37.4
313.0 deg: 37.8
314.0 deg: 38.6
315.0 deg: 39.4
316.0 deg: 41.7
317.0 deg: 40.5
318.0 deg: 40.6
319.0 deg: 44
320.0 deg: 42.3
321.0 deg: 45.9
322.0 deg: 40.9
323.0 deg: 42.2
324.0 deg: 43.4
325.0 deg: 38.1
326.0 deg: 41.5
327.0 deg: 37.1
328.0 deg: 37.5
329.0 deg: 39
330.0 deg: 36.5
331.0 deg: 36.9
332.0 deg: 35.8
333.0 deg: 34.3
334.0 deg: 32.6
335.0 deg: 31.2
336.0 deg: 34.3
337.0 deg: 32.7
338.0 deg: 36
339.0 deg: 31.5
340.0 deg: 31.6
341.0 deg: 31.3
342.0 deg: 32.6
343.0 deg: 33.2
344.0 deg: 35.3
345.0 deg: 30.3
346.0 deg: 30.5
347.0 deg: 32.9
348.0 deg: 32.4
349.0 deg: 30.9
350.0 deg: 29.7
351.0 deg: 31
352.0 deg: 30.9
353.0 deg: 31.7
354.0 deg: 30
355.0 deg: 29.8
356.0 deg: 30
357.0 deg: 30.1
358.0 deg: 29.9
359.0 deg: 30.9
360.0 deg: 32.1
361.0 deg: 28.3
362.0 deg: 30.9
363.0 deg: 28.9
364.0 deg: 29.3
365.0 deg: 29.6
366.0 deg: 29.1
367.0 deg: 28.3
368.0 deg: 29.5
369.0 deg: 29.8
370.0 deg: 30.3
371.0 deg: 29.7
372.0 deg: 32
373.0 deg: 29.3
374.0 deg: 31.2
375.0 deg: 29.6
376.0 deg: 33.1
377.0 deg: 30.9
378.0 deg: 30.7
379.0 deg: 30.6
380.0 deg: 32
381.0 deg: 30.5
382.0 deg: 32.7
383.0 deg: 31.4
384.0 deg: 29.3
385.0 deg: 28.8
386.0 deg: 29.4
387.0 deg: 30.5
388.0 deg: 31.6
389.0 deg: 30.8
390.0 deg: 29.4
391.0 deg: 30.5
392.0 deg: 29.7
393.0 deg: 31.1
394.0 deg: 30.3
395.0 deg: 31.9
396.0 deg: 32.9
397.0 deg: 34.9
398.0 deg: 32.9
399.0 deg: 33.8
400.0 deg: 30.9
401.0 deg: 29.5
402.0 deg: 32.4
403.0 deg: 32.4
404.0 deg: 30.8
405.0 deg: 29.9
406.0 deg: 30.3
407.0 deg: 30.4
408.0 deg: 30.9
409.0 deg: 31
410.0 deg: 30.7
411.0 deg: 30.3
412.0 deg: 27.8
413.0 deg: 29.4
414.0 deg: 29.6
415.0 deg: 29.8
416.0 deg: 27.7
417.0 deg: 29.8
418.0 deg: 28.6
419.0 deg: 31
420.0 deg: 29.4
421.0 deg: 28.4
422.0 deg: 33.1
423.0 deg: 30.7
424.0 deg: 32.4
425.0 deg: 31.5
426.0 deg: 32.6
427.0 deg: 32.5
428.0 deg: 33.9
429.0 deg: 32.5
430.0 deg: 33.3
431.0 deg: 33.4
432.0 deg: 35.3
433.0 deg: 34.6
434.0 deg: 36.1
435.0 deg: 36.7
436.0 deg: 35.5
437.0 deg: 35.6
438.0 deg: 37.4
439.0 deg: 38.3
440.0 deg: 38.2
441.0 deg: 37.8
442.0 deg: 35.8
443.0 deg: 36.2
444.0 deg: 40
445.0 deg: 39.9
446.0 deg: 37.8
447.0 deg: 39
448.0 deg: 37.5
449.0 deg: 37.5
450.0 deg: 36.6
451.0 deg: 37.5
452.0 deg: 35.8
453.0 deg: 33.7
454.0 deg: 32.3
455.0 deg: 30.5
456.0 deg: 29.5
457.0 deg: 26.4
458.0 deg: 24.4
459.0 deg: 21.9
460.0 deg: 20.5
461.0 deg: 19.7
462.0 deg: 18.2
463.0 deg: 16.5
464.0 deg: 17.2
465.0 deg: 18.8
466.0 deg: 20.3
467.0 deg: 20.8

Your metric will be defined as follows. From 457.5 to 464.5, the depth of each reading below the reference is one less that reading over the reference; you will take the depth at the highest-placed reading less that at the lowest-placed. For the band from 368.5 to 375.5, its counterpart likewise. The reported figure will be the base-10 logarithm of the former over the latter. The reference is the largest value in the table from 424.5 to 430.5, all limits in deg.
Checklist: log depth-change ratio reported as 1.6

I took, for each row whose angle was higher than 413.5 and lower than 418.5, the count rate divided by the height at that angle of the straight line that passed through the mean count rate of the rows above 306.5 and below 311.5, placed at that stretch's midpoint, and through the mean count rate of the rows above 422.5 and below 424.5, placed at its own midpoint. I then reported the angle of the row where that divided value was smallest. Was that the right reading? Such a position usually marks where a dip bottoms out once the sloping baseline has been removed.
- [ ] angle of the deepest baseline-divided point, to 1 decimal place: 416.0 deg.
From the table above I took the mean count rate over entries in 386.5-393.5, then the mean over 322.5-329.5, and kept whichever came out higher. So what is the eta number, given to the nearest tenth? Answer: 39.8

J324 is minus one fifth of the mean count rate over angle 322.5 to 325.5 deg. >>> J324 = -8.2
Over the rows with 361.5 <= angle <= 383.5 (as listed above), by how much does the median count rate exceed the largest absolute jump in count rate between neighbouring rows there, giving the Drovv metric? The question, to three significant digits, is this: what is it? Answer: 26.9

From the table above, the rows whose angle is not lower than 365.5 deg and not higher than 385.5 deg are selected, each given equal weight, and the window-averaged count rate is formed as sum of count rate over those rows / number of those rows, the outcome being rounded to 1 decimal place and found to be 30.4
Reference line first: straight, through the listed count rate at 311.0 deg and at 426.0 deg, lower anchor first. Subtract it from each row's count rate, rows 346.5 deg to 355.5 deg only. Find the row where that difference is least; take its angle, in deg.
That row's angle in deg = 350.0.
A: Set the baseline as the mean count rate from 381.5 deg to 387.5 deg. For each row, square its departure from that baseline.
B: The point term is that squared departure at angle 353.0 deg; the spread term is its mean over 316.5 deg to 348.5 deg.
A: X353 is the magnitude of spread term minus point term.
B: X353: 54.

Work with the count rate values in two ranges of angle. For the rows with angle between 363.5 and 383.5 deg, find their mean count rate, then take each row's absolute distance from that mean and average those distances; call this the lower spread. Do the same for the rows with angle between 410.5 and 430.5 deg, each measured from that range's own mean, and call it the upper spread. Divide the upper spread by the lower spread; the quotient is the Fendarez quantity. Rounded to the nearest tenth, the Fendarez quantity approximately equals 1.6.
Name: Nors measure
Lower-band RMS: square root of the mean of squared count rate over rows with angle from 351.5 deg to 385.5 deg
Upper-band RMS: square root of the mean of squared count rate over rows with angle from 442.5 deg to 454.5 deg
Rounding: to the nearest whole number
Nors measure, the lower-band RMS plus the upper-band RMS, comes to 67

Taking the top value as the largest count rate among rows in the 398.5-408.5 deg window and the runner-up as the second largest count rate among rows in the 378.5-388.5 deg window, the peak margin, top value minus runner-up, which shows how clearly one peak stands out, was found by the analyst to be 2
